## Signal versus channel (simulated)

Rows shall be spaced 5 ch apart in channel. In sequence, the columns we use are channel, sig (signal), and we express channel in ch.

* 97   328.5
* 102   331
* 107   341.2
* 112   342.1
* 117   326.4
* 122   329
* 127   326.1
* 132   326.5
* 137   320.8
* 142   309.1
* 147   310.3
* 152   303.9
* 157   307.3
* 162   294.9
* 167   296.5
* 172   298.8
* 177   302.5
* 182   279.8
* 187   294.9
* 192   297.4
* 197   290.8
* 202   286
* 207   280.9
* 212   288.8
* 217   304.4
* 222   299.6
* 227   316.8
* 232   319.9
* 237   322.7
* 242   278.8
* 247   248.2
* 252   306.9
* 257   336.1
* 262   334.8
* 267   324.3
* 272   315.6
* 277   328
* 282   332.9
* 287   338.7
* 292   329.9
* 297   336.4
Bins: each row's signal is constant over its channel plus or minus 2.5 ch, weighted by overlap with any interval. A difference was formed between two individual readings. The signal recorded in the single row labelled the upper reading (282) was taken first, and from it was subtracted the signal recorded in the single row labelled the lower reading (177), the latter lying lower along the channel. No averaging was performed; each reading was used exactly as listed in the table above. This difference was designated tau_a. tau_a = 30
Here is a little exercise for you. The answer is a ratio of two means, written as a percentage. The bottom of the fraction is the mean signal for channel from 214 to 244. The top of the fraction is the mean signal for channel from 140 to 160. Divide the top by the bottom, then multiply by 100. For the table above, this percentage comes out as 100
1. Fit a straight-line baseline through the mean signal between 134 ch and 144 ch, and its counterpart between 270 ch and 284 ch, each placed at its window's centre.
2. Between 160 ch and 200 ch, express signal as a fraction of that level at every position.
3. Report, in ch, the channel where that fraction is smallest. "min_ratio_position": 182 ch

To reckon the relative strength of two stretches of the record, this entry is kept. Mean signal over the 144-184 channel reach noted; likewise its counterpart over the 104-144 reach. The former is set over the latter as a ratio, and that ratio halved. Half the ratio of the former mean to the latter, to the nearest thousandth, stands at 0.457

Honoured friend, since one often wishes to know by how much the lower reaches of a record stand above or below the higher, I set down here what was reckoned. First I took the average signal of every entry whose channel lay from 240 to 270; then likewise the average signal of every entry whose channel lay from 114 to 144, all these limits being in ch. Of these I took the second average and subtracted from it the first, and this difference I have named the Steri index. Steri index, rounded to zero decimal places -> 18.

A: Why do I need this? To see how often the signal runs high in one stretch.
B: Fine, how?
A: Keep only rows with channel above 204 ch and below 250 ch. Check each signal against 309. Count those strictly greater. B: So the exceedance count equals 3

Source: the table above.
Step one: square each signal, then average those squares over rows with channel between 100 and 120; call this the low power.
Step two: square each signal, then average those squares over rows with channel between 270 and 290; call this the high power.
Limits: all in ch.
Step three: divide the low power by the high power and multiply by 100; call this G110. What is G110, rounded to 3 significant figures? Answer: 104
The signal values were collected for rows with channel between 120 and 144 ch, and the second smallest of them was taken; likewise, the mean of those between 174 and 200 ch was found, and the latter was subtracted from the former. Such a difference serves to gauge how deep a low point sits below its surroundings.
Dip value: 28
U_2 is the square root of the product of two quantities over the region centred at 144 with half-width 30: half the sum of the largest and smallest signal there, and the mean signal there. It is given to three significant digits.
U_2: 312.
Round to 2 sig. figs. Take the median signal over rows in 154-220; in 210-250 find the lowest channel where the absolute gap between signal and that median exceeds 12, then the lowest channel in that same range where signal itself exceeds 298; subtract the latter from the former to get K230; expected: 10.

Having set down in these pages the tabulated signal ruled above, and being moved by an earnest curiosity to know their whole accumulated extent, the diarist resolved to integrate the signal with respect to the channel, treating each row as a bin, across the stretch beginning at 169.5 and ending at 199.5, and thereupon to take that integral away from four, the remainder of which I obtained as -8817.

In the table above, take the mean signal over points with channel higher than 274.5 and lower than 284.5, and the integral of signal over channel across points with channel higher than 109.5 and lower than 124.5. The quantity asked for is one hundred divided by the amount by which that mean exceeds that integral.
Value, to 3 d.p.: -0.021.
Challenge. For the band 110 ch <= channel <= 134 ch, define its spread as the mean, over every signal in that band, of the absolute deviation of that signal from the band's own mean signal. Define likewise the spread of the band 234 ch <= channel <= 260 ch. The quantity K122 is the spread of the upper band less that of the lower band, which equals 23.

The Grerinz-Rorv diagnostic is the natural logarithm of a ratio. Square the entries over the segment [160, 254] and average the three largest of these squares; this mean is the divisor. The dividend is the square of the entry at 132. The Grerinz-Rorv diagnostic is 0.041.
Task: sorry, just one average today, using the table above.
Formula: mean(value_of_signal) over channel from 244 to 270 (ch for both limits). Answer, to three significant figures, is 310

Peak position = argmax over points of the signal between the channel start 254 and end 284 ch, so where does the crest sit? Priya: 257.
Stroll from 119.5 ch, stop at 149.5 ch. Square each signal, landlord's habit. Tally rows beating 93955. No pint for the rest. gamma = 6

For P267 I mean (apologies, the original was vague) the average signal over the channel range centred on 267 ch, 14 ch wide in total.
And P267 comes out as 325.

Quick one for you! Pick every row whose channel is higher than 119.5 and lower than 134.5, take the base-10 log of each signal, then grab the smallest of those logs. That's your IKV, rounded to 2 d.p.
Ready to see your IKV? 2.51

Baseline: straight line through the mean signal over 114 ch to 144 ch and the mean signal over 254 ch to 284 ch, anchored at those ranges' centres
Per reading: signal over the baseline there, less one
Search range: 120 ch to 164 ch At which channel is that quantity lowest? 162 ch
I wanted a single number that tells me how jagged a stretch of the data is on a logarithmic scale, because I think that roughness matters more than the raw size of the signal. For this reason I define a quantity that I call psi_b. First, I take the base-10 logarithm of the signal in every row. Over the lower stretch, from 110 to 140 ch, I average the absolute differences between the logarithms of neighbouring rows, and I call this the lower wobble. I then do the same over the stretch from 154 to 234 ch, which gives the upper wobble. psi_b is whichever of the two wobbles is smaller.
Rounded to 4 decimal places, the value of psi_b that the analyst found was 0.0072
